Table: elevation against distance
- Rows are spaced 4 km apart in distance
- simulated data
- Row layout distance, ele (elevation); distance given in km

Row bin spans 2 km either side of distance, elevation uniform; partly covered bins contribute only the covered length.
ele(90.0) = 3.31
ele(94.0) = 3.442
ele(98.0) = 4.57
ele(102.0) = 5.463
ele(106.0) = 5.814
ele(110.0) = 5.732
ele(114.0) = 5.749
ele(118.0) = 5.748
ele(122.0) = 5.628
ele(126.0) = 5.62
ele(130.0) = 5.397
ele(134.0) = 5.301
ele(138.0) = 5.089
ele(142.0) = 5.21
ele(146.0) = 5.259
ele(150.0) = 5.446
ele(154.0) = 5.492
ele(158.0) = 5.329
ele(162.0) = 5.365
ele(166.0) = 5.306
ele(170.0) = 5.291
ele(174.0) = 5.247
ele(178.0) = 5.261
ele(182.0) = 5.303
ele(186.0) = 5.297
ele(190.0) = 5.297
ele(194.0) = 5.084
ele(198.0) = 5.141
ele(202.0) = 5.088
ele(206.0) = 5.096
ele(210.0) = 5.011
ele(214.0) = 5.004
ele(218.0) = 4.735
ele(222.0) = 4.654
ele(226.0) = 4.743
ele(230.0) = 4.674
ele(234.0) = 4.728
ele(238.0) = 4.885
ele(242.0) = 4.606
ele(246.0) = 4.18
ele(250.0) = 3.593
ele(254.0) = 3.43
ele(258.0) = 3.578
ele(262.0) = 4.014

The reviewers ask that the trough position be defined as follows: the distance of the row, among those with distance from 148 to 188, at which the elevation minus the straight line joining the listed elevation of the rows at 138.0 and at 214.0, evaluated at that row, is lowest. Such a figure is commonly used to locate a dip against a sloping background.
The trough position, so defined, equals 174.0 km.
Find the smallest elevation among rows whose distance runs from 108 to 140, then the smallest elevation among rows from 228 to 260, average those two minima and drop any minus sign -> 4.3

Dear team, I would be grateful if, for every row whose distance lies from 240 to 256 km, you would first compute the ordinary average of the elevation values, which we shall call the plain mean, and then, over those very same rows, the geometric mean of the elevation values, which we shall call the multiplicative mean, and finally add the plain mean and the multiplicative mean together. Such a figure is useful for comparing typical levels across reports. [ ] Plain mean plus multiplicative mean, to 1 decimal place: 7.9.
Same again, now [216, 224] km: 9.4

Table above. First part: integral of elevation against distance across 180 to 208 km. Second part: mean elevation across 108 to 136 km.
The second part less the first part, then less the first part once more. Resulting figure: -285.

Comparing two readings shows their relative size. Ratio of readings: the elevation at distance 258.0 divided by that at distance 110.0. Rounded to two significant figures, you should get 0.62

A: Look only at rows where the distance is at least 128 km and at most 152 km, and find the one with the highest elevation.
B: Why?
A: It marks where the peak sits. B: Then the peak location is 150.0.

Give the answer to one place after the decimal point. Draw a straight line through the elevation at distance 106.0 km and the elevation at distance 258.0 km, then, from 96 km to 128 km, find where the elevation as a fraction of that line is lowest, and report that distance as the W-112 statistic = 98.0 km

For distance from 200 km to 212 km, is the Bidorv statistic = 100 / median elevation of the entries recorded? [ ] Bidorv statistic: 19.7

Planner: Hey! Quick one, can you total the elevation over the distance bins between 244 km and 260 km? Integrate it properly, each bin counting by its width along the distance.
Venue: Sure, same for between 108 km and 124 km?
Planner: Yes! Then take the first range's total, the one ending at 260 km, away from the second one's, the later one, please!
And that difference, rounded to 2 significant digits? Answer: 32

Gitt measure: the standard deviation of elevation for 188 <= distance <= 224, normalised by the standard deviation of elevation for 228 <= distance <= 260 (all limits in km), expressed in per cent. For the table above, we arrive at 34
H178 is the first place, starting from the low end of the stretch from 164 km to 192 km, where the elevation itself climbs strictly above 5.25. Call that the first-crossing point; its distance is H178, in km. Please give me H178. 166.0 km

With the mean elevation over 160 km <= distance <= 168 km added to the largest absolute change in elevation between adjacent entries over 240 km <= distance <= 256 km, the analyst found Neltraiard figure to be 5.9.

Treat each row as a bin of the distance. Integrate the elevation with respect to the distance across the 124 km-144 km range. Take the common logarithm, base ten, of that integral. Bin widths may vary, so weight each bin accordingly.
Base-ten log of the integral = 2.03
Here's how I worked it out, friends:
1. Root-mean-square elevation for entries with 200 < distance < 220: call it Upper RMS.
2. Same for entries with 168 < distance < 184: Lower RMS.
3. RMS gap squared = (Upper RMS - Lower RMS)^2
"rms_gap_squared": 0.1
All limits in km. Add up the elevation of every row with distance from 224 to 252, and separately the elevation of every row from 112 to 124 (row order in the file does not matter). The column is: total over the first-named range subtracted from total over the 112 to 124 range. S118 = -14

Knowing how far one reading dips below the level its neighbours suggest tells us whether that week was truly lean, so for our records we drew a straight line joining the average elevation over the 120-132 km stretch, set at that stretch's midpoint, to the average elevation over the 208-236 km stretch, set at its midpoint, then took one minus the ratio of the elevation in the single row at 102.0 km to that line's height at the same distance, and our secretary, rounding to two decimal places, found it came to 0.05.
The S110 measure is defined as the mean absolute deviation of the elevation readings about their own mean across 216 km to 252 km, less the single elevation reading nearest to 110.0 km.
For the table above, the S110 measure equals -5.4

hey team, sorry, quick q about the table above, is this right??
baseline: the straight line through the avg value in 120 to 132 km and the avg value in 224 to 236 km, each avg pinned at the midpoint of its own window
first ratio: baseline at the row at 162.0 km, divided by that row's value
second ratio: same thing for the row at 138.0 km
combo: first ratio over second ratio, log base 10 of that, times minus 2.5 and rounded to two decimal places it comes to 0.10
